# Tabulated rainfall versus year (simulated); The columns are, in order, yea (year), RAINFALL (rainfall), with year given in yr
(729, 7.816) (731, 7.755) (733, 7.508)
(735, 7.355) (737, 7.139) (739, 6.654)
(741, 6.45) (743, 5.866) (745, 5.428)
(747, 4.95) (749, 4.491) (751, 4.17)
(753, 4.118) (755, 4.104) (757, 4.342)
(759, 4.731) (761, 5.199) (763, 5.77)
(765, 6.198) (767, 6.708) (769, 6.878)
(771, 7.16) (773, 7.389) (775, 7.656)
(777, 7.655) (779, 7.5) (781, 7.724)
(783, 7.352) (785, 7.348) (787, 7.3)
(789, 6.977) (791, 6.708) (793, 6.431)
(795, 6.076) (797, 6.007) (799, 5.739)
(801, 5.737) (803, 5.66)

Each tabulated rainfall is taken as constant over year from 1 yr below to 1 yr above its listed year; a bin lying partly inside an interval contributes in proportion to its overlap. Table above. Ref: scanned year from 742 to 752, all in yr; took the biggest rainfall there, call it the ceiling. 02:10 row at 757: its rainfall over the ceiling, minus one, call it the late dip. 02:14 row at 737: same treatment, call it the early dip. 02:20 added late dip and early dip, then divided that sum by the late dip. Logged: 0.16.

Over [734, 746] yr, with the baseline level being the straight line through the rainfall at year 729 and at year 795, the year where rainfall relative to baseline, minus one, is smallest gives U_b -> 745 yr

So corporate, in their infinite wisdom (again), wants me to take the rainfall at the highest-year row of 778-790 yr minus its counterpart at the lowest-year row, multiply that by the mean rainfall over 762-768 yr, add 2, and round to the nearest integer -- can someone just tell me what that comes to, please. -1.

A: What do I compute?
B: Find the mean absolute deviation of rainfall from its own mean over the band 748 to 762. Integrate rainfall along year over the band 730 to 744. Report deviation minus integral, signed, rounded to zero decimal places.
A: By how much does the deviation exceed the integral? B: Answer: -97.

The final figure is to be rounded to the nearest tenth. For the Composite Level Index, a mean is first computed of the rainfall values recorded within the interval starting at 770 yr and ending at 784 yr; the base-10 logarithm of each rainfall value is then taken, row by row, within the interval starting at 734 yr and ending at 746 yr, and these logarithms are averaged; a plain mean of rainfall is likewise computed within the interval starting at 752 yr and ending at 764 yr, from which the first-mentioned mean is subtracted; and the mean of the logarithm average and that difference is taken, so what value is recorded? -1.0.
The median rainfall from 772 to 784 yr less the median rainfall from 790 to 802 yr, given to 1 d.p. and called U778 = 1.5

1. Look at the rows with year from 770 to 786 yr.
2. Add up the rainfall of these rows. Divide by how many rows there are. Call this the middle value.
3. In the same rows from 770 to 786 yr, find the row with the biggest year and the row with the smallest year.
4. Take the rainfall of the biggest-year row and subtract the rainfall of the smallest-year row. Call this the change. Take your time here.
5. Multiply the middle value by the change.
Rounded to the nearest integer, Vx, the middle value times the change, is 1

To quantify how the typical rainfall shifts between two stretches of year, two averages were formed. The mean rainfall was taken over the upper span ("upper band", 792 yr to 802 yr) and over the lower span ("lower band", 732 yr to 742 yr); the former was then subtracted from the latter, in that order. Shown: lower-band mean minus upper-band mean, 1.0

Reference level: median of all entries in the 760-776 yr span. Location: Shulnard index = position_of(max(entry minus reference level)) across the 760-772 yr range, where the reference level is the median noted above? 771 yr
